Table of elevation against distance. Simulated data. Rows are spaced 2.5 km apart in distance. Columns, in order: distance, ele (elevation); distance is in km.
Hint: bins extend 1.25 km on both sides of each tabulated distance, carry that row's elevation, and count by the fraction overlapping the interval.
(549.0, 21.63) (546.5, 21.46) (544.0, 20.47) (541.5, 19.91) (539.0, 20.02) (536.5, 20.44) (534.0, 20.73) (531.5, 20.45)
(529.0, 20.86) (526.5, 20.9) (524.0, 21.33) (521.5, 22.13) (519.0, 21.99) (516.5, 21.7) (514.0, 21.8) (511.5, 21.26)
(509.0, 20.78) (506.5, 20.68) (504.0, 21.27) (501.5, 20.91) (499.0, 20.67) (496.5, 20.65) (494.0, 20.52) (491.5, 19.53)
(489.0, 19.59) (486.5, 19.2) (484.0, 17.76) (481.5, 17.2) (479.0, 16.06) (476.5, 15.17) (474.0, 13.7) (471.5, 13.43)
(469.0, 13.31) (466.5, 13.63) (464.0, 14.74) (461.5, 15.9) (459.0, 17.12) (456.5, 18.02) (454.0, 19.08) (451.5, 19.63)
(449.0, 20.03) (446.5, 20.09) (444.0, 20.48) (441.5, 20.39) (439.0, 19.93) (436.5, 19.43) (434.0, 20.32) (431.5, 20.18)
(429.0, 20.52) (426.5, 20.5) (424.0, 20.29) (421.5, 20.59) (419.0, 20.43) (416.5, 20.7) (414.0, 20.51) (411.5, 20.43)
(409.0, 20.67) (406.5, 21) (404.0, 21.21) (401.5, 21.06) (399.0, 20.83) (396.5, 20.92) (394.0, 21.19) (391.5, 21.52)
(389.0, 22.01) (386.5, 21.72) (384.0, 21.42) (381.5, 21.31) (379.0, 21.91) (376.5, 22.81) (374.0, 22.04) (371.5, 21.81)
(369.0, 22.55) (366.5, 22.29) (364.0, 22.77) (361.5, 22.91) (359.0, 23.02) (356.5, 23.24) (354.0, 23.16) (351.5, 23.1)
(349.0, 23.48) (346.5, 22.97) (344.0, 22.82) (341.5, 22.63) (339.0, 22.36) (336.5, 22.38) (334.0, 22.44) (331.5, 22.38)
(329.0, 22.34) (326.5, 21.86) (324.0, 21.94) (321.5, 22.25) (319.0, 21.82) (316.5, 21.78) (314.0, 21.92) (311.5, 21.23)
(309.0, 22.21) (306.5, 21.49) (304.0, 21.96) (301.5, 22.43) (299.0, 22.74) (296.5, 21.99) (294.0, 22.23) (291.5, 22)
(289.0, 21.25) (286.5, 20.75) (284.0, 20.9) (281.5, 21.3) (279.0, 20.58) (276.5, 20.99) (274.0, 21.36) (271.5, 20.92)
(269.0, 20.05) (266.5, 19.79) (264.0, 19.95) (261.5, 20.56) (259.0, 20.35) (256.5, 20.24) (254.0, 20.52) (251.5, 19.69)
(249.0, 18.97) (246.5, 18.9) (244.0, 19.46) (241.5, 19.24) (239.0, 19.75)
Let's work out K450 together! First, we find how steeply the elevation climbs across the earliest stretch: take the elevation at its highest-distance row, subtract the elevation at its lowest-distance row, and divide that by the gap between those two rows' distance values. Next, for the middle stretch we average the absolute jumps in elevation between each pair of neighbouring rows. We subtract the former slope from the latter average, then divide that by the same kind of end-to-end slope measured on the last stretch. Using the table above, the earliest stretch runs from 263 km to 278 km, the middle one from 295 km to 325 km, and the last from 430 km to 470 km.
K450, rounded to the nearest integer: -2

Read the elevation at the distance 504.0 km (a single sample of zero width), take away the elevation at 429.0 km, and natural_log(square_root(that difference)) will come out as -0.14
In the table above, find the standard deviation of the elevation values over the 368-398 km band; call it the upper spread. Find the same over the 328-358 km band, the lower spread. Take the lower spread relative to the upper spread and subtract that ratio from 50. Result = 49.3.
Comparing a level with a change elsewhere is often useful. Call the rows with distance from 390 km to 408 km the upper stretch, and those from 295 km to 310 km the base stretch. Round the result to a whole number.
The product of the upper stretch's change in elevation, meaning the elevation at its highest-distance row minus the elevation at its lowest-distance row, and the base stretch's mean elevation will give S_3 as -12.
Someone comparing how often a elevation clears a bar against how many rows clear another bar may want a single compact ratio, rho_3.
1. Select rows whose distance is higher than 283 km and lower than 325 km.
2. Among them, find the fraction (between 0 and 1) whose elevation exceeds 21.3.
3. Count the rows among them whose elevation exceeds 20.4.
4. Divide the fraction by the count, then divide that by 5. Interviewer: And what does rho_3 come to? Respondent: 0.009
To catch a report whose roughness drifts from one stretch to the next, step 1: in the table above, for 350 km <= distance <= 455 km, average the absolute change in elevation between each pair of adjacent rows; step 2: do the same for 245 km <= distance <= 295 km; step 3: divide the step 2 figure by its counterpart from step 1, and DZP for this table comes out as 1.4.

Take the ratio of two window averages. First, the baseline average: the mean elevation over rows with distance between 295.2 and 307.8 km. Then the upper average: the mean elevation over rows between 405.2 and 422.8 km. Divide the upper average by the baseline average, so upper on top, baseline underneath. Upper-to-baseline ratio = 0.93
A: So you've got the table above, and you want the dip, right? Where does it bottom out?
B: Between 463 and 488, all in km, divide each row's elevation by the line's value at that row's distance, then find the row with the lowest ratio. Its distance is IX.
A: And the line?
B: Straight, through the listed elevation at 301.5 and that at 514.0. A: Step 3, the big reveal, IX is 469.0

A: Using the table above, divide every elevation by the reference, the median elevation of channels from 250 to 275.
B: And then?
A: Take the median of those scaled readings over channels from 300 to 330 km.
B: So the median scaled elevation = 1.08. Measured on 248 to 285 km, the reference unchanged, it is 1.01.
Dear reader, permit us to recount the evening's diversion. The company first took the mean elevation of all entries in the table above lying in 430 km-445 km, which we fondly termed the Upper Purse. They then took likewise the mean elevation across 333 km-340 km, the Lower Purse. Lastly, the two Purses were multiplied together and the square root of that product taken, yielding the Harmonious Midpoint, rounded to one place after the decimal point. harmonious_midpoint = 21.2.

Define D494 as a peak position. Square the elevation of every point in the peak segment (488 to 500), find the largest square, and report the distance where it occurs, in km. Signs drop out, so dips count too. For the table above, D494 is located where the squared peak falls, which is 499.0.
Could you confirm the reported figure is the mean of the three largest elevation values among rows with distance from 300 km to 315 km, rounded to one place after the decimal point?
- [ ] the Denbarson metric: 22.2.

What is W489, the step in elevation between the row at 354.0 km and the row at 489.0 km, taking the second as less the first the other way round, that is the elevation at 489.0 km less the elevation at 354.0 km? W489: -4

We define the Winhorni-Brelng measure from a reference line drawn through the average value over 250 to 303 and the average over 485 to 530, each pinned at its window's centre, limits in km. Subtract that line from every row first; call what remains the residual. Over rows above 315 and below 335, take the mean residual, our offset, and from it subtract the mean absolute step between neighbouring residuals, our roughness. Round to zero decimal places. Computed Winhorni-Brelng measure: 1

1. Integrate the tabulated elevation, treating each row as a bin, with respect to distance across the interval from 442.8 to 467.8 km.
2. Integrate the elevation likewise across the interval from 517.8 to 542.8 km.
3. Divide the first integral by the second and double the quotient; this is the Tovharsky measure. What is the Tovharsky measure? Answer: 1.71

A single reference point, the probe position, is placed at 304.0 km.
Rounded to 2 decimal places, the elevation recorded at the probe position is 21.96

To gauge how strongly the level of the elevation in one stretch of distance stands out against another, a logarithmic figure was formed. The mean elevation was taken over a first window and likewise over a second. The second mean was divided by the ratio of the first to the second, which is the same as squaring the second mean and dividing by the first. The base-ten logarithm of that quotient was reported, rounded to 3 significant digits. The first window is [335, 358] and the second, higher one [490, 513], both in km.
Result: 1.27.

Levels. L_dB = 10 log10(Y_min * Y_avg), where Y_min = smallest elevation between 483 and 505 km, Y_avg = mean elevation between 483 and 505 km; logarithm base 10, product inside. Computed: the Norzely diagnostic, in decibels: 25.5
